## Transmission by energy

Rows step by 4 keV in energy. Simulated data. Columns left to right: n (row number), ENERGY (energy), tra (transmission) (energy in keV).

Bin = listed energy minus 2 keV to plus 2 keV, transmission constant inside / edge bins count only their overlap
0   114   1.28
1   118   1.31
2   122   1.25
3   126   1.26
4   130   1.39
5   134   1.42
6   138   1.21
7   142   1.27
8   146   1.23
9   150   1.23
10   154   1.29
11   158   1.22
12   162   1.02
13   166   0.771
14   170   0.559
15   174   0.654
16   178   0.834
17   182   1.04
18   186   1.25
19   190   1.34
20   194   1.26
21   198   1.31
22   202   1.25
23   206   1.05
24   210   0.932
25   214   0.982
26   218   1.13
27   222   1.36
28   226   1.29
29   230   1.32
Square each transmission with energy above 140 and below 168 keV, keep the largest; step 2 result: 1.66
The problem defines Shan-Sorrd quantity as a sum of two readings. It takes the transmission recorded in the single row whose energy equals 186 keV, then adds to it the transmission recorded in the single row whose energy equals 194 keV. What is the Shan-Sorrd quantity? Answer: 2.5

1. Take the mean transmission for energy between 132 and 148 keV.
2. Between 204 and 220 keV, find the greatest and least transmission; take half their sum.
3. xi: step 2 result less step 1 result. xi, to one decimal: -0.3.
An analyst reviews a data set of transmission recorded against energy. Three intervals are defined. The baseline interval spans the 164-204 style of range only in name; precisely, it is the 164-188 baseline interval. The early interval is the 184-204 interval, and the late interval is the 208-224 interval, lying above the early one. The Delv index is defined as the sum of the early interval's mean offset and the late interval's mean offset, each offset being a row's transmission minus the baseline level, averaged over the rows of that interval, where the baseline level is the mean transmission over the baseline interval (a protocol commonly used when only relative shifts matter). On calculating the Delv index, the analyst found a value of 0.68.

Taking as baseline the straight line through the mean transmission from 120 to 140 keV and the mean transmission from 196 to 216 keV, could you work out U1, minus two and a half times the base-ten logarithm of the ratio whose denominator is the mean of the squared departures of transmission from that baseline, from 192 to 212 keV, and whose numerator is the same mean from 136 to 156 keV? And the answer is 2.5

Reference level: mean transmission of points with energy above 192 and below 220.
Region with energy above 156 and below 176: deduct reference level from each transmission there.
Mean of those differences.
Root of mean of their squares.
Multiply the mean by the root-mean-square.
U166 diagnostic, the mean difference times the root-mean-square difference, -0.107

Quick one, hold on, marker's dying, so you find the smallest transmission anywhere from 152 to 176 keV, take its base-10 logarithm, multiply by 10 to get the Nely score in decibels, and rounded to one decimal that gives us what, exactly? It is -2.5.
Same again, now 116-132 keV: 1.0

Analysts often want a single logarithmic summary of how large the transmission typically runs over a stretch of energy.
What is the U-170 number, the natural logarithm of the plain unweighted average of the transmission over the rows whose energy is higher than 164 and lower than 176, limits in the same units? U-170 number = -0.41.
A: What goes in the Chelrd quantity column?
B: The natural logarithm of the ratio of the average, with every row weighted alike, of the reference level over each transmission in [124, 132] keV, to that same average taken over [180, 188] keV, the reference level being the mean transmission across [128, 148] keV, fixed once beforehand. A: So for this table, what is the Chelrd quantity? -0.15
